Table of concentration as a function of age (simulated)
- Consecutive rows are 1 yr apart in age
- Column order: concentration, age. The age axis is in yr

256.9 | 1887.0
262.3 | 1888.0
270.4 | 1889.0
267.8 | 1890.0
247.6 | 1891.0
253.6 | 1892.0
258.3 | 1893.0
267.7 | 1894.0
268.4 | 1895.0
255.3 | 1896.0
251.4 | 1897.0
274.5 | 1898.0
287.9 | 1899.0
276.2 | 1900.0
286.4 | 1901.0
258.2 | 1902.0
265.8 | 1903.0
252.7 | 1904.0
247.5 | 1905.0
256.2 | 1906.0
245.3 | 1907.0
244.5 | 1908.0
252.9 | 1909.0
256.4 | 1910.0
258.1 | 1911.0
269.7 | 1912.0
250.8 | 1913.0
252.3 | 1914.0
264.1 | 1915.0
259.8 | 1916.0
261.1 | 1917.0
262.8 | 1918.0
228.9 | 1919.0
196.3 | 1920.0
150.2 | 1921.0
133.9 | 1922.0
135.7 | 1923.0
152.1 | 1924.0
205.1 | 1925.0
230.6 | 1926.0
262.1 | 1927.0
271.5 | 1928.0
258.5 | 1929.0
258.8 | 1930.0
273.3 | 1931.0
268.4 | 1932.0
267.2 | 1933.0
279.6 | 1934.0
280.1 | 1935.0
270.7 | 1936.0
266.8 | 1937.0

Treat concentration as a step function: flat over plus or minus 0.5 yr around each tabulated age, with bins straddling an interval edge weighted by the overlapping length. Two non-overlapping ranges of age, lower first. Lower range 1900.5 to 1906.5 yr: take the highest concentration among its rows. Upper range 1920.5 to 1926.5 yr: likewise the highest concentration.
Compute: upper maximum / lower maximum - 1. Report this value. -0.19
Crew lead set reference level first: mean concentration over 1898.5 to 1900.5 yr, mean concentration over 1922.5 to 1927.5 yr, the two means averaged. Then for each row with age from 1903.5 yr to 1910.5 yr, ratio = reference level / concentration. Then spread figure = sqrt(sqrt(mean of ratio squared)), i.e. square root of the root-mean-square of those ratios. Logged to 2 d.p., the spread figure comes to 0.98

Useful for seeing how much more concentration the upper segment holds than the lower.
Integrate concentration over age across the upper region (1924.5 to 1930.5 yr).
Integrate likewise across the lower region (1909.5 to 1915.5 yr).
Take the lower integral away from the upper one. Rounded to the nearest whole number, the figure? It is -65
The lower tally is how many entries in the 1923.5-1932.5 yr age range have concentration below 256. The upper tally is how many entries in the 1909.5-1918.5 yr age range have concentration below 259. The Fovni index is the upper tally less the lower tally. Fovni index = 1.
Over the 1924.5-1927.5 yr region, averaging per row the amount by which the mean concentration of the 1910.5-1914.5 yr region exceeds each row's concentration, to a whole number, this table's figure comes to 25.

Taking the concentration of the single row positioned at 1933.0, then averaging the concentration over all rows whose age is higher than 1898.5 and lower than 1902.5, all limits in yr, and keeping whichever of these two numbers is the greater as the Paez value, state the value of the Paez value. 277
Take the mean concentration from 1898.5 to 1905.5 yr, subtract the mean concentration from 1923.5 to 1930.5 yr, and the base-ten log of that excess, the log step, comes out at 1.5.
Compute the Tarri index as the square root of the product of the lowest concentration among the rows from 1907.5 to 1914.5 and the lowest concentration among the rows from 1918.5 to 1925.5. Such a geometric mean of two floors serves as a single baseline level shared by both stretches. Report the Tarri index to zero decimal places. 181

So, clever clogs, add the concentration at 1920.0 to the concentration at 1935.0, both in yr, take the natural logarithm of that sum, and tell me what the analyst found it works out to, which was 6.166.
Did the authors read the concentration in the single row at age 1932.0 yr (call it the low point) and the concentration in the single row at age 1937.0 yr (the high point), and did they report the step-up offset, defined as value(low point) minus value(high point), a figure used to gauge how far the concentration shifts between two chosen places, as 2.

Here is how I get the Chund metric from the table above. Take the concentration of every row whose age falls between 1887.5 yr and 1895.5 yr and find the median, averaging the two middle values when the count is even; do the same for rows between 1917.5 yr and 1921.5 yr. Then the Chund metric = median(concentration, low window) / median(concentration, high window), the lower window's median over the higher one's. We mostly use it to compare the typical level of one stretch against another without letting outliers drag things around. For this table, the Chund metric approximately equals 1.2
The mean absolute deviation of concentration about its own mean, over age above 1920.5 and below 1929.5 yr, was 51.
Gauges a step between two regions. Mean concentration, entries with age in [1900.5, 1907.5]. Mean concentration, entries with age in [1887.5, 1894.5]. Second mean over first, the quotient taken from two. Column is 0.99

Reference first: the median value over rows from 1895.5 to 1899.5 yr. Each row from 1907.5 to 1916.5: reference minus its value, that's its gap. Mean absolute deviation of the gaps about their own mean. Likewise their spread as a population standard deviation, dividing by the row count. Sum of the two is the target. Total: 13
